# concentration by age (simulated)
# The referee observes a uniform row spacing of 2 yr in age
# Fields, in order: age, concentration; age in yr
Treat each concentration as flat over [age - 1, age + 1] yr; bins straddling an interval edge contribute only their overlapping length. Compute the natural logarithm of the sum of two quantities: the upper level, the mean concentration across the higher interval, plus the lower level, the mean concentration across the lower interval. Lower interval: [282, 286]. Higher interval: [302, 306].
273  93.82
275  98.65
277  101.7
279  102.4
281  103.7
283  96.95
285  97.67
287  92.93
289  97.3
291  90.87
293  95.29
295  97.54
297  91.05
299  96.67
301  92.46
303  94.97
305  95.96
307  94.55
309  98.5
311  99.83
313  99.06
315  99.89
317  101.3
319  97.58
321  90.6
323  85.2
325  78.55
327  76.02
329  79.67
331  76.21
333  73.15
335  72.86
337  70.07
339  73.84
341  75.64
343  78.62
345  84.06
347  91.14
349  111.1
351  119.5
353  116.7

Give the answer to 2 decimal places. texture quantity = 5.26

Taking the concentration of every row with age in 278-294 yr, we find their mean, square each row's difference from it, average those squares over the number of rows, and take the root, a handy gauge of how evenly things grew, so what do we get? 4.1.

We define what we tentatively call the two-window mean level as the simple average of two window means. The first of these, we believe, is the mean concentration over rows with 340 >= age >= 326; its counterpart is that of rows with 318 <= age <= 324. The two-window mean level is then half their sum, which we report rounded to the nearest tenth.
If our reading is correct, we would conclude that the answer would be 82.8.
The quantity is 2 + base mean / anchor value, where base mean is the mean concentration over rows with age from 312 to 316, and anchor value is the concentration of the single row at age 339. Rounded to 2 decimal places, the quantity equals 3.35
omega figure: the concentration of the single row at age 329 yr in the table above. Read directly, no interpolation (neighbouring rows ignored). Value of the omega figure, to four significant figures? 79.67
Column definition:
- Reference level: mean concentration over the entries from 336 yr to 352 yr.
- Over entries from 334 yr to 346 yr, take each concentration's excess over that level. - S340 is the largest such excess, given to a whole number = -4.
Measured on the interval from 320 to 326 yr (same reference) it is 3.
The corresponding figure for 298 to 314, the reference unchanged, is 12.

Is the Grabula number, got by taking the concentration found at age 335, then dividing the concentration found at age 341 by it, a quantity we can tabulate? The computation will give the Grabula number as 1.04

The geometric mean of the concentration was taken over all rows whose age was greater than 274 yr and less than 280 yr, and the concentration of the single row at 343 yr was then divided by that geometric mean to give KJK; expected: 0.78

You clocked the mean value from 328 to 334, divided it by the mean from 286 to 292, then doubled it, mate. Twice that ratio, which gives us 1.63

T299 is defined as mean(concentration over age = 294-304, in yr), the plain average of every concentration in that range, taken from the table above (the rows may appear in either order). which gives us 95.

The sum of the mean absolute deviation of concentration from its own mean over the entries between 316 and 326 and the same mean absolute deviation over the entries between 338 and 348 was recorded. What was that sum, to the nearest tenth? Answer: 12.6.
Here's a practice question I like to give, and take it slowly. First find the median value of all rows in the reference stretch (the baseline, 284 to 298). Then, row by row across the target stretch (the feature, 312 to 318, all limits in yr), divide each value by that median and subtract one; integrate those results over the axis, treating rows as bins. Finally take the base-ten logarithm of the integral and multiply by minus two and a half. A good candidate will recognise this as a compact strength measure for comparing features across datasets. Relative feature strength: 1.3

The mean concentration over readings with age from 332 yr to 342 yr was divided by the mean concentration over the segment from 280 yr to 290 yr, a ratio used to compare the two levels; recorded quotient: 0.75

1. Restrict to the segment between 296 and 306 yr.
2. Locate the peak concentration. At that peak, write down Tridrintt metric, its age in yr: 299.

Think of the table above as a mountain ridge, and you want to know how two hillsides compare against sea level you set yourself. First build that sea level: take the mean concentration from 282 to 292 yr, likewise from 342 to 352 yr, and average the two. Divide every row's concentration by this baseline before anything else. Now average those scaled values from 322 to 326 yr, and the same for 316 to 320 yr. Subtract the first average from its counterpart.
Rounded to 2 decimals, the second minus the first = 0.18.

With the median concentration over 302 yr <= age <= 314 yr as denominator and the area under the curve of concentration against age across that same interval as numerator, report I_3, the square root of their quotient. 3.46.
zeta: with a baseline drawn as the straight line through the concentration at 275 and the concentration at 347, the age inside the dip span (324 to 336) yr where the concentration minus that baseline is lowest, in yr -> 335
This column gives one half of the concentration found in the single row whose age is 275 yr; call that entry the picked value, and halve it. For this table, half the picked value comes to 49.3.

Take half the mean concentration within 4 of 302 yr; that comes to 48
